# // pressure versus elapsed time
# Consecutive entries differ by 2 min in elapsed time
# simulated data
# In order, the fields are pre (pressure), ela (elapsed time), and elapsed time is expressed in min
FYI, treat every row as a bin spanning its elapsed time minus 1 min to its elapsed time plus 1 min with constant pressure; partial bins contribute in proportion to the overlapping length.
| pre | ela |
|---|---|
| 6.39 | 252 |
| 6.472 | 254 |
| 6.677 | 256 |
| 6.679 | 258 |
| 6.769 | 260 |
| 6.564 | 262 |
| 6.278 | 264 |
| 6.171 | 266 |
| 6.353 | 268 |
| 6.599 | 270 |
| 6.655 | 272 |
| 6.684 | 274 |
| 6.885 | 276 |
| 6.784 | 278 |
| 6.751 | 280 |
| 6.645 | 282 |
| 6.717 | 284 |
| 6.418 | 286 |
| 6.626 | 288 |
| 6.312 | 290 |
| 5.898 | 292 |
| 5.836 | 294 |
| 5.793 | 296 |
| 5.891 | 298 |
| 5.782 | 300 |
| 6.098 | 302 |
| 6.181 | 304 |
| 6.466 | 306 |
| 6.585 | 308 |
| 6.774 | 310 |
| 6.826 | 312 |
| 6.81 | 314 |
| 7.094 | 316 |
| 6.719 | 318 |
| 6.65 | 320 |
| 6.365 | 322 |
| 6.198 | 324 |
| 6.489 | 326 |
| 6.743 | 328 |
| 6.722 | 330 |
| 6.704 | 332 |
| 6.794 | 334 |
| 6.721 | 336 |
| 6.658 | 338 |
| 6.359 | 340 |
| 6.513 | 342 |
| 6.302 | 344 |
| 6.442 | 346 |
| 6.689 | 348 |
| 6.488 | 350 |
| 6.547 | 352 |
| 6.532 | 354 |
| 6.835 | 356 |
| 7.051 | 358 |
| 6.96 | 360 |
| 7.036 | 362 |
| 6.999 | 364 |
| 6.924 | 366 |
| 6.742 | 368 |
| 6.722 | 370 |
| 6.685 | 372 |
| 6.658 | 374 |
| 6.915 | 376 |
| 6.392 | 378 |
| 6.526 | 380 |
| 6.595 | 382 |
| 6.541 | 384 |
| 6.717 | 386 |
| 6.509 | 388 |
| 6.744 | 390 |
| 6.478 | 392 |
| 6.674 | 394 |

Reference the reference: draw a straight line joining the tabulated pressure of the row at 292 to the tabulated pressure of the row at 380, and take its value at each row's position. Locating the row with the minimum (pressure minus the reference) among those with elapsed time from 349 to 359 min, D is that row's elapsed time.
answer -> 350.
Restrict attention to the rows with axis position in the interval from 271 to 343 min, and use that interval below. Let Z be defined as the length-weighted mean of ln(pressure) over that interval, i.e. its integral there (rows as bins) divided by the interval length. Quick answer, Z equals 1.87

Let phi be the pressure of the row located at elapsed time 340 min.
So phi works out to 6.359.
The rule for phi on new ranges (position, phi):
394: 6.674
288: 6.626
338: 6.658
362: 7.036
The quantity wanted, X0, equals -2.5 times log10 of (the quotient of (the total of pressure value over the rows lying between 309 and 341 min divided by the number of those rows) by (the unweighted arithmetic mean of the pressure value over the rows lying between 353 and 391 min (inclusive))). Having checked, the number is 0.01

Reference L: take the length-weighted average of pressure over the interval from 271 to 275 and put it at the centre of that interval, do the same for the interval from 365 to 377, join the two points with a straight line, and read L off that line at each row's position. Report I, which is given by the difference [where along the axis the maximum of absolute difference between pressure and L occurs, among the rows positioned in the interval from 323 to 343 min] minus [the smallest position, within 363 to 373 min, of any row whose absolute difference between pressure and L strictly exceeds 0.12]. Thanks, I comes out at -40 min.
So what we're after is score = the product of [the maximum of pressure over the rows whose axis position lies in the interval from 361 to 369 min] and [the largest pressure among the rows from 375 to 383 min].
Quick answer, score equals 49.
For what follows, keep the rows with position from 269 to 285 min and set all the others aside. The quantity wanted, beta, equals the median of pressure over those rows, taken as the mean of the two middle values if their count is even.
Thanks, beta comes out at 6.70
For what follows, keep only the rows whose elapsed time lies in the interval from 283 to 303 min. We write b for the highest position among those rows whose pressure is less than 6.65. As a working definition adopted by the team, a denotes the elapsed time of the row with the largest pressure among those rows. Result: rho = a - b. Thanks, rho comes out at -18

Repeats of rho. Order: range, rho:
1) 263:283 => -6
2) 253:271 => -10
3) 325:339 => 8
